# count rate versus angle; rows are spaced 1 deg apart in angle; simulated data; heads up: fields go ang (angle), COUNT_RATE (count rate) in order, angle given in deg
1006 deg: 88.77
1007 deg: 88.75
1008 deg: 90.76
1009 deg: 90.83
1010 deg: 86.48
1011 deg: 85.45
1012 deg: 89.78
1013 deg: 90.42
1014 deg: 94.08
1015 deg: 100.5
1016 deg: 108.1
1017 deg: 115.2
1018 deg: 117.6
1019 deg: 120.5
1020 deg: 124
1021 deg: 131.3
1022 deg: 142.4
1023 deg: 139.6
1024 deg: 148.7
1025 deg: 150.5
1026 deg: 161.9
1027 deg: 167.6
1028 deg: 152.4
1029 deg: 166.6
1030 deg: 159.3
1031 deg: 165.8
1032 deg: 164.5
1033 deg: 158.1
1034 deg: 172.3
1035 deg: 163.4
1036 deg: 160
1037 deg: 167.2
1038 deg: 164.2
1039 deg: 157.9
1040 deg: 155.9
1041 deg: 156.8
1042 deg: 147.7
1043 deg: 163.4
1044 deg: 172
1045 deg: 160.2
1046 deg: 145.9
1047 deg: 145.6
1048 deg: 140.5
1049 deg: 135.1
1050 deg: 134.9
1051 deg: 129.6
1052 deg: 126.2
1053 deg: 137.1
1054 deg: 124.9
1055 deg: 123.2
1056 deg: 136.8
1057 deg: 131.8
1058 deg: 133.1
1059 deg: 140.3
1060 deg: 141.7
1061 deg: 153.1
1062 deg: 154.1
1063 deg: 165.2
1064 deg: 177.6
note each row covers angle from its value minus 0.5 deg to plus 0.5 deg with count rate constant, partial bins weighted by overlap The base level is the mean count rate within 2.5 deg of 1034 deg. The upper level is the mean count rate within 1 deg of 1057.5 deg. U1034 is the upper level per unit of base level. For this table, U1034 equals 0.81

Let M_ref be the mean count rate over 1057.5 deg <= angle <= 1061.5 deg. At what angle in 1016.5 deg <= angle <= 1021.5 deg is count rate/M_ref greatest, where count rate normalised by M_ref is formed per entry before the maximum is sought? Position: 1021 deg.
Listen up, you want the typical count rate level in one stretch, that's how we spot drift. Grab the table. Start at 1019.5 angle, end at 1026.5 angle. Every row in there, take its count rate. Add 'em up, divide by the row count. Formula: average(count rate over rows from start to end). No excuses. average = 143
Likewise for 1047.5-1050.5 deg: 137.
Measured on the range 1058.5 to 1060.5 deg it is 141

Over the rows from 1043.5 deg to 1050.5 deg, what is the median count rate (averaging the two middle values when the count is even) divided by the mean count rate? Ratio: 0.99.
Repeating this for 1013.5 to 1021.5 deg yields 1.02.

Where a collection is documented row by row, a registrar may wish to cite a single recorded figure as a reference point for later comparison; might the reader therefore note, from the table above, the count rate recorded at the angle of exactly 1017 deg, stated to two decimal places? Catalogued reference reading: 115.20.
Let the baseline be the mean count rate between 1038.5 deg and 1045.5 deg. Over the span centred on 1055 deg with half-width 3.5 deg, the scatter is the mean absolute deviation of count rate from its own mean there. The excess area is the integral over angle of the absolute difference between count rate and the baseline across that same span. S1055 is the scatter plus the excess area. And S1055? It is 206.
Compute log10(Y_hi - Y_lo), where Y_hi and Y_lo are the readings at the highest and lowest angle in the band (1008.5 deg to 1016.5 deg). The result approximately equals 1.2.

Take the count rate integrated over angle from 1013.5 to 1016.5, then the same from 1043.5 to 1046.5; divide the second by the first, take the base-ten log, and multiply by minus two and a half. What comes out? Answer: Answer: -0.50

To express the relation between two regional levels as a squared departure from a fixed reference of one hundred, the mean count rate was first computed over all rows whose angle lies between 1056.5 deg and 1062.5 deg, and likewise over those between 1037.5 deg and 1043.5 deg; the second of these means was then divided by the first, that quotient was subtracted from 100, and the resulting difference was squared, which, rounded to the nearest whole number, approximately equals 9780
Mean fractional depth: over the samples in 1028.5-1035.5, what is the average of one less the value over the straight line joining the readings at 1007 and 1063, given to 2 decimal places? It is -0.34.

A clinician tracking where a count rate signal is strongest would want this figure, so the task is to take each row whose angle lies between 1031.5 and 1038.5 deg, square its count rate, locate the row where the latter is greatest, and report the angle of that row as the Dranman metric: 1034 deg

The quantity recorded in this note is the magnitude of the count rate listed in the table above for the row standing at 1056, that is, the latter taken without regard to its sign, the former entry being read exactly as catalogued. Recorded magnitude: 137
